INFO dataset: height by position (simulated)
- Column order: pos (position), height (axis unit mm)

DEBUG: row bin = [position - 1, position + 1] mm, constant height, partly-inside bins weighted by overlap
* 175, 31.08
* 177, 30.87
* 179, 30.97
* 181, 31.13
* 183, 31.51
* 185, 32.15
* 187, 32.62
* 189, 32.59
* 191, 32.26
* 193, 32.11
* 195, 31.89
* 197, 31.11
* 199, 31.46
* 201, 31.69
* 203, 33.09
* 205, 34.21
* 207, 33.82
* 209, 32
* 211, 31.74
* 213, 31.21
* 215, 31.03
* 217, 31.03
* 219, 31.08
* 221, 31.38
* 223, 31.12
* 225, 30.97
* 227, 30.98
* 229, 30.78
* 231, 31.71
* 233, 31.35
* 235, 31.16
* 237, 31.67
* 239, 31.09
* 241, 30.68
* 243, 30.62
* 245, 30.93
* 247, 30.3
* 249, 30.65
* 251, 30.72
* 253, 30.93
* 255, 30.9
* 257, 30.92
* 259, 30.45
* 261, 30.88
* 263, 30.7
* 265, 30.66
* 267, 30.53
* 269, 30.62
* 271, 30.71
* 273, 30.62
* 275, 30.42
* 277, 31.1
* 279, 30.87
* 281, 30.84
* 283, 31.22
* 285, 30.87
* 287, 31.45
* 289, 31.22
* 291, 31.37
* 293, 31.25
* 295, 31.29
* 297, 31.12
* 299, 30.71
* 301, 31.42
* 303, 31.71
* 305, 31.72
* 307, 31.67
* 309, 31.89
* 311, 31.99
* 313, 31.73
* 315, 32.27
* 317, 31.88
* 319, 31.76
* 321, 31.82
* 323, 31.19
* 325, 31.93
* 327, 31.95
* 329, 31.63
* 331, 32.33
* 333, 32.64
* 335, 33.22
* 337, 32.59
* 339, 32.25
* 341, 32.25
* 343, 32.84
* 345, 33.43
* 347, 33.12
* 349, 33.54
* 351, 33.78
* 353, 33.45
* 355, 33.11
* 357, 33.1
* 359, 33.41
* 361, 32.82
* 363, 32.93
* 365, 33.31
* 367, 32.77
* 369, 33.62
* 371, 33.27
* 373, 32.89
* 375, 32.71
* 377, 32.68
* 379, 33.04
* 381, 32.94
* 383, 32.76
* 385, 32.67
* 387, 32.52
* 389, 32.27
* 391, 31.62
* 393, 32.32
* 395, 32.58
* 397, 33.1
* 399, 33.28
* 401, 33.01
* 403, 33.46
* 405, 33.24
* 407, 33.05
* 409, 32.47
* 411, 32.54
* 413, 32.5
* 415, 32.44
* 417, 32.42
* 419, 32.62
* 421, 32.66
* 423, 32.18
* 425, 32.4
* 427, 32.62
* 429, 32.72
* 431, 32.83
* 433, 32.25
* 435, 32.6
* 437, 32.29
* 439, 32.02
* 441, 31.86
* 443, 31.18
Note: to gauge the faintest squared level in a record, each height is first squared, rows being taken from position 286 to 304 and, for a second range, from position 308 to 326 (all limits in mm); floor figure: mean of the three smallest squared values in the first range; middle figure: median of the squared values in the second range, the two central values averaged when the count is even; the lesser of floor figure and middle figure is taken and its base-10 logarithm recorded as 2.98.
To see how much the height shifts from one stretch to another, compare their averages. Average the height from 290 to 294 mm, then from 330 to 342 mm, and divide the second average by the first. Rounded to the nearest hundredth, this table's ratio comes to 1.04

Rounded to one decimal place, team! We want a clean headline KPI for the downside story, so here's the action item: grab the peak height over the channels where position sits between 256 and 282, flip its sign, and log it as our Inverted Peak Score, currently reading -31.1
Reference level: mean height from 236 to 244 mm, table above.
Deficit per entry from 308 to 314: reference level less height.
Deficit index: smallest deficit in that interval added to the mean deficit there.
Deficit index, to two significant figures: -1.8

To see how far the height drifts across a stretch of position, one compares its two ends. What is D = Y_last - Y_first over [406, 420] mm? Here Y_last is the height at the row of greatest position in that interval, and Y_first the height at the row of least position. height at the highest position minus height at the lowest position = -0.4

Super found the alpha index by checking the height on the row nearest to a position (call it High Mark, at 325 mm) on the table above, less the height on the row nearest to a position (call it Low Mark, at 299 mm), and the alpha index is 1.2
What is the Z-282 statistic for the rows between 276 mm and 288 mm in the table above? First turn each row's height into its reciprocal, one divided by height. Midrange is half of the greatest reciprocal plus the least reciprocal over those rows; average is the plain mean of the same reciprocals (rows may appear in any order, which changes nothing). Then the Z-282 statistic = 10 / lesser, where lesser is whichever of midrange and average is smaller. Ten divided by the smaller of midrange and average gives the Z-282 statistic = 311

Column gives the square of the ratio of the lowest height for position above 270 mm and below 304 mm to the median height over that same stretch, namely 0.956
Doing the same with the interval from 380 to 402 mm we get 0.937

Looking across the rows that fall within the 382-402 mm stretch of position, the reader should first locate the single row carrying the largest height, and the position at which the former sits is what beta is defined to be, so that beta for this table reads 399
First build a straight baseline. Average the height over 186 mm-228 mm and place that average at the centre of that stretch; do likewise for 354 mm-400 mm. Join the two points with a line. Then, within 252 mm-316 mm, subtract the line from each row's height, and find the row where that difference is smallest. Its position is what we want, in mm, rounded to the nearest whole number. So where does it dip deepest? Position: 275 mm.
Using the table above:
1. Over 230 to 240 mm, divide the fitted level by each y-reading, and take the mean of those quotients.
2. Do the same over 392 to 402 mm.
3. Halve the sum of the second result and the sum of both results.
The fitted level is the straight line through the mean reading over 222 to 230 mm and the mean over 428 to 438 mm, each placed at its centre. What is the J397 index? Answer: 1.48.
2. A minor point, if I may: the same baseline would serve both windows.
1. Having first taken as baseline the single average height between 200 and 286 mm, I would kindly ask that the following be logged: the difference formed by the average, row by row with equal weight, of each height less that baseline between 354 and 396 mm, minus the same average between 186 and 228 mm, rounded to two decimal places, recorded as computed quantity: 0.95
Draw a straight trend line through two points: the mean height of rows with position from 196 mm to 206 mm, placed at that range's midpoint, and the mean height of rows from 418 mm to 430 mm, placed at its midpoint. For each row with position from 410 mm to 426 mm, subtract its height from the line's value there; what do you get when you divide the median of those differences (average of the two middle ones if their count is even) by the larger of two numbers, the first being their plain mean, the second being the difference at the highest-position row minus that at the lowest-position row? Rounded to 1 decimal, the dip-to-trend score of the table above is 0.3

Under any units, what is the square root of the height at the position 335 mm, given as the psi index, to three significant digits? 5.76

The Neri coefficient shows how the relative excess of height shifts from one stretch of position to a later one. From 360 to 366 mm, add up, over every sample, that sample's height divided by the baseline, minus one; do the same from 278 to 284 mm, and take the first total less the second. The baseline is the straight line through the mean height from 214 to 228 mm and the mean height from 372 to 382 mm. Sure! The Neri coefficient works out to 0.10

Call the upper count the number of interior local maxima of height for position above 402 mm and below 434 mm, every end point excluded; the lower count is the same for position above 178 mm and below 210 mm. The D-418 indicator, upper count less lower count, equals 1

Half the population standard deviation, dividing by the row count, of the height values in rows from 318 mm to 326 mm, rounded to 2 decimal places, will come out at 0.14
